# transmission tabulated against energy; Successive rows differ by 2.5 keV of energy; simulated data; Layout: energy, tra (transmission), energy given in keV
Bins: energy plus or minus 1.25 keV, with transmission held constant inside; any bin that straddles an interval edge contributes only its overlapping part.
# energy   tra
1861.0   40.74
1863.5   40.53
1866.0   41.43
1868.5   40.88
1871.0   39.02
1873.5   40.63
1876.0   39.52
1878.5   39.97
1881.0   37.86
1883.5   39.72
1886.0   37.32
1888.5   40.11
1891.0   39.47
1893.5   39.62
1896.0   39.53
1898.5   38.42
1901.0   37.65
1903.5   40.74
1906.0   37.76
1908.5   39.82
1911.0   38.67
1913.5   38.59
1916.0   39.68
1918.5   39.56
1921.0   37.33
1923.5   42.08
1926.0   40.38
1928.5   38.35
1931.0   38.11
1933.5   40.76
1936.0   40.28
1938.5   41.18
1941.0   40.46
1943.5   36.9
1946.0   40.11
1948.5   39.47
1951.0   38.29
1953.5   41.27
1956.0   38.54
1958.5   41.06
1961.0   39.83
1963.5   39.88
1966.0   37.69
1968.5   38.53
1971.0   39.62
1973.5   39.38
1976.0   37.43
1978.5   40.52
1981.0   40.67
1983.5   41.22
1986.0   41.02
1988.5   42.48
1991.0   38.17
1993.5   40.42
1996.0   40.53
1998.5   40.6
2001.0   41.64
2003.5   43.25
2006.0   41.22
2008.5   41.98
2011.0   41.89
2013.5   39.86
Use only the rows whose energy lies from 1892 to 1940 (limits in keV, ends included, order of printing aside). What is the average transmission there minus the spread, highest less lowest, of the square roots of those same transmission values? 39.02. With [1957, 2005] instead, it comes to 39.75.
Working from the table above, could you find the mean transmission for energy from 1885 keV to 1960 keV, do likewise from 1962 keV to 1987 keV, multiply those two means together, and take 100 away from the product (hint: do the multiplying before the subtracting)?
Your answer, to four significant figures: 1459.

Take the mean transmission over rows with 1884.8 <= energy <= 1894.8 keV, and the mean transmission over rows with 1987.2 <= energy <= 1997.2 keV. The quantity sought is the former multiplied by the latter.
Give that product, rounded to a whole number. 1581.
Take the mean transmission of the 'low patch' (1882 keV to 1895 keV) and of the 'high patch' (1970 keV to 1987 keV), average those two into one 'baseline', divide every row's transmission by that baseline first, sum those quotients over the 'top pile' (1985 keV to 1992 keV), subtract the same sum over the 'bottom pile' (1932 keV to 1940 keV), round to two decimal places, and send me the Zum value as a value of -0.01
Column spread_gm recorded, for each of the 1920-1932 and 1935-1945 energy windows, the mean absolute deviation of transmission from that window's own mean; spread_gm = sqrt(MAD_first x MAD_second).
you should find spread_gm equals 1.5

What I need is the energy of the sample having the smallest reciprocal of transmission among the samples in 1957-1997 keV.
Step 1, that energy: 1988.5 keV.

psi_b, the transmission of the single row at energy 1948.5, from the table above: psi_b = 39.47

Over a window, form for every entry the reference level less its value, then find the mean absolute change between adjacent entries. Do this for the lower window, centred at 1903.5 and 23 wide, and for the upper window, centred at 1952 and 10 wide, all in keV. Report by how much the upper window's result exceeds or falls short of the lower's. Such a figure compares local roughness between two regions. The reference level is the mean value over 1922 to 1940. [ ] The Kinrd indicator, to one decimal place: 0.9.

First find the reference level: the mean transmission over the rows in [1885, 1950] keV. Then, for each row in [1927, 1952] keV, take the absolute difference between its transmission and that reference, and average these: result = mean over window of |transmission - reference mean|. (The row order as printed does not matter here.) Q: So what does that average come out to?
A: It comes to 1.2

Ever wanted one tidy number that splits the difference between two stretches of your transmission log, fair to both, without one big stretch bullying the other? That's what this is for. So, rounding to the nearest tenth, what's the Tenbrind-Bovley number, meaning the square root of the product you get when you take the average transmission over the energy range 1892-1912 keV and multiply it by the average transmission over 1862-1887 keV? 39.4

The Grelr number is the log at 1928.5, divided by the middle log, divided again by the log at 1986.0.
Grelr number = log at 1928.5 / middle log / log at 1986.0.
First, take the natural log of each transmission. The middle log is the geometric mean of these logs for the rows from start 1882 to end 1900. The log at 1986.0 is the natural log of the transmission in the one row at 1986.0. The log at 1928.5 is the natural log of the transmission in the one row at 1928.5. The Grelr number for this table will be 0.268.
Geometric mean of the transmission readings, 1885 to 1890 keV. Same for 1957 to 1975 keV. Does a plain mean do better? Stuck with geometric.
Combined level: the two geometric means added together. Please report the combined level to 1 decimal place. 78.1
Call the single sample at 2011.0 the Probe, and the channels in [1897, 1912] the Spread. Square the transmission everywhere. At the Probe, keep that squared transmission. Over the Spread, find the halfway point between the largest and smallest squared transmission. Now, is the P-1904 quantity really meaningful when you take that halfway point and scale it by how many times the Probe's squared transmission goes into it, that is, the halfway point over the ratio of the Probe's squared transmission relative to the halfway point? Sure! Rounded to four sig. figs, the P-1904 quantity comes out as 1349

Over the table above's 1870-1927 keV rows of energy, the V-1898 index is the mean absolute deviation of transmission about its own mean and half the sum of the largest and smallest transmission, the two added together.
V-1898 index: 40.6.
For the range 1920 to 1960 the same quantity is 40.8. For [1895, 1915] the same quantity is 40.0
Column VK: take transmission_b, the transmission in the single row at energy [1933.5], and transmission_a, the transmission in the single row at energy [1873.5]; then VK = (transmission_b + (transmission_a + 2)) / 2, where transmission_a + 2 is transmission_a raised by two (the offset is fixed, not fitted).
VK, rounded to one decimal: 41.7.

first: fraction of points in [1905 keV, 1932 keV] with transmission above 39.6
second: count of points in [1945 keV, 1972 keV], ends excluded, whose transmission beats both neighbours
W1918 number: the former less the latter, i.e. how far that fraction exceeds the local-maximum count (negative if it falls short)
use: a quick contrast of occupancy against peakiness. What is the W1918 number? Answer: -2.6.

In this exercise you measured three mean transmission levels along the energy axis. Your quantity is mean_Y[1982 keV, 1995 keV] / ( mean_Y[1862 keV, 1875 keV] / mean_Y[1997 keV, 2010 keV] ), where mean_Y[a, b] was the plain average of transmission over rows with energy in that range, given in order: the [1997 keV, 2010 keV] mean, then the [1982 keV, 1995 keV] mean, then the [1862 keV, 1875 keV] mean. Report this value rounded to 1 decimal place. 41.9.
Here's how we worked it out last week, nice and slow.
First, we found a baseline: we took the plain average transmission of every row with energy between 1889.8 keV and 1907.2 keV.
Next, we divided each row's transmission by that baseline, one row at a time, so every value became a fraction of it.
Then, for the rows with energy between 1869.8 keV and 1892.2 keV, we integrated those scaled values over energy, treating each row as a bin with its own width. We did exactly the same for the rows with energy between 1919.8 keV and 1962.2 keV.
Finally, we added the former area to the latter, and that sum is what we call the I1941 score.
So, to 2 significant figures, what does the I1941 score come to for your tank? 66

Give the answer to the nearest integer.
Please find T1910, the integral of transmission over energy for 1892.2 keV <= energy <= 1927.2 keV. 1375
